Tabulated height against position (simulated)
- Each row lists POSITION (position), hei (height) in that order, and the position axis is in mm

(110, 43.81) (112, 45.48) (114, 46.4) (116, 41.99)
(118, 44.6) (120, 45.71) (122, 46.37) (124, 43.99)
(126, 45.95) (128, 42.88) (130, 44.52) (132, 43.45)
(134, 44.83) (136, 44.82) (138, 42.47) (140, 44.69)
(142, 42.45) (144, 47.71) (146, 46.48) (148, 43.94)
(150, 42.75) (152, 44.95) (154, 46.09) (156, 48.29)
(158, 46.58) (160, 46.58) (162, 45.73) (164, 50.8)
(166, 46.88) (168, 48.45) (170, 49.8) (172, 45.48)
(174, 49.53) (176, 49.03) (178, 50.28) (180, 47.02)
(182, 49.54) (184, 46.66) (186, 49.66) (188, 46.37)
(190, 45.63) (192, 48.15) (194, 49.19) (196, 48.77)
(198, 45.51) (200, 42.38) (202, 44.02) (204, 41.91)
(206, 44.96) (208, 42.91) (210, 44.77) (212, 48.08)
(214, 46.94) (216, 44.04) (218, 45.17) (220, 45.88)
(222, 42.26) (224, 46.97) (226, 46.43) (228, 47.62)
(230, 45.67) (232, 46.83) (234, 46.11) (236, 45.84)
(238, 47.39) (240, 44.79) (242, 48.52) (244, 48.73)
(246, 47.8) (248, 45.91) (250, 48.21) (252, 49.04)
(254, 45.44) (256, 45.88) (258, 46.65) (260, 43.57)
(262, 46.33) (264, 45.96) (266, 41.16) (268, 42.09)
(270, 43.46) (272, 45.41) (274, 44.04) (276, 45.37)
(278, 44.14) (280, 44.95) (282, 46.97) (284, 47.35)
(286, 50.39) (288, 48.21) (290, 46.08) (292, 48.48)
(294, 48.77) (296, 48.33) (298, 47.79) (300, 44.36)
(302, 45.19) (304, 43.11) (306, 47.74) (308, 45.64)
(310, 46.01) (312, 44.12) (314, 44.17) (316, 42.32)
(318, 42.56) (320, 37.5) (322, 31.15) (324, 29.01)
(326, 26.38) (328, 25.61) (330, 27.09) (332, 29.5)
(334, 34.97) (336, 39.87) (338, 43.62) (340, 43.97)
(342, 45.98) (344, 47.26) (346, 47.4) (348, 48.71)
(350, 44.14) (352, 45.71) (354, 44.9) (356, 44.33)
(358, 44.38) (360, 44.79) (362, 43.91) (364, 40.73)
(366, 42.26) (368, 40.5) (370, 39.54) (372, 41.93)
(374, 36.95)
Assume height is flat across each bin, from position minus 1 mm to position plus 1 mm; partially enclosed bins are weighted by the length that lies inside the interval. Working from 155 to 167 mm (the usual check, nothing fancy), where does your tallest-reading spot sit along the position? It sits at 164 mm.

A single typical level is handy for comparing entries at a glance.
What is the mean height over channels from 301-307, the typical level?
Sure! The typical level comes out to 45.3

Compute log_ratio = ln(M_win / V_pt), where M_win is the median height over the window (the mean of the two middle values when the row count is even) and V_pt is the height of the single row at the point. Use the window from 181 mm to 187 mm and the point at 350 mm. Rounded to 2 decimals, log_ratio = 0.12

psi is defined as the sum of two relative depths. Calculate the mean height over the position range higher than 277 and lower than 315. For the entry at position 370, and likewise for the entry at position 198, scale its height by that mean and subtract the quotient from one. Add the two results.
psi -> 0.17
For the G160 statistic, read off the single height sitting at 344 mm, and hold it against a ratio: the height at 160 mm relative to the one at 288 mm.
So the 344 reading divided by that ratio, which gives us 48.9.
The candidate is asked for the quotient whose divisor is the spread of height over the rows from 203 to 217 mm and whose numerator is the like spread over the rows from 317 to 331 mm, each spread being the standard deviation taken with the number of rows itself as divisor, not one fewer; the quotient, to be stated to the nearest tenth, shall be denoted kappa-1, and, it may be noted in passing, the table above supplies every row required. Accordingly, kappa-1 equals 3.0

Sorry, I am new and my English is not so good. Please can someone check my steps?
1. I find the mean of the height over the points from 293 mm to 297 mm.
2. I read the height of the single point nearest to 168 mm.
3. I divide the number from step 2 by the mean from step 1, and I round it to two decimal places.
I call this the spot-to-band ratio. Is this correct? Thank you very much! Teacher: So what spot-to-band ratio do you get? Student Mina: 1.00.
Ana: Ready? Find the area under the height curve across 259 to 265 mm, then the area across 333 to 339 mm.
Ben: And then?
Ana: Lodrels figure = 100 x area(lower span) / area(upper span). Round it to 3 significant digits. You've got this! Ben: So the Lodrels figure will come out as 115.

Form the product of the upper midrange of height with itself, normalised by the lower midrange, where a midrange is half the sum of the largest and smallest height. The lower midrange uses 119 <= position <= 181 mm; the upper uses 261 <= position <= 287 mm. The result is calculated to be 44.9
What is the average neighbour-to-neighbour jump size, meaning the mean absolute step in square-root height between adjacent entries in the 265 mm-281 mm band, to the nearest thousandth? 0.097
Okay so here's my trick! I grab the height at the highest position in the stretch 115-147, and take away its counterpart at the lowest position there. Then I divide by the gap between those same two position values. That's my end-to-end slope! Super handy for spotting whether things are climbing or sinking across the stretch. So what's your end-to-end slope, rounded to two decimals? 0.15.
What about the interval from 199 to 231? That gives 0.11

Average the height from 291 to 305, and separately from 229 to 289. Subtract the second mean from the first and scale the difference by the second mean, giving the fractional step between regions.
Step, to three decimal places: 0.011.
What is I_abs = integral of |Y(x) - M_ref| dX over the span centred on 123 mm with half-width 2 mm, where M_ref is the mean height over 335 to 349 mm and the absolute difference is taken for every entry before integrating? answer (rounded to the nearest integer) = 5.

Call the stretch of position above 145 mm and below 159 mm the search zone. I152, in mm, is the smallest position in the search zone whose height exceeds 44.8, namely 146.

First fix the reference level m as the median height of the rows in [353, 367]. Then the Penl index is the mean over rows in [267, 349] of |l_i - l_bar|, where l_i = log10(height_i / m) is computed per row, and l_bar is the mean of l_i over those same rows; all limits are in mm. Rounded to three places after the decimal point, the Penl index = 0.058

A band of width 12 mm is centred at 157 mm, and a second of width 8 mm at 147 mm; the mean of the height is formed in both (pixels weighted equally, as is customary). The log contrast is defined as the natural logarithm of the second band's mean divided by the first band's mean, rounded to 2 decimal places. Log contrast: -0.03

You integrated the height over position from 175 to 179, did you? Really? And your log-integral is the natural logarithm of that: 5.29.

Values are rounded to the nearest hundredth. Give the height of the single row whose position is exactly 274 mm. 44.04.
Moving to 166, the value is 46.88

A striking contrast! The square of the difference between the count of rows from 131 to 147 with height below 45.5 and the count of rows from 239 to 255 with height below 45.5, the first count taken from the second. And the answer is 16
